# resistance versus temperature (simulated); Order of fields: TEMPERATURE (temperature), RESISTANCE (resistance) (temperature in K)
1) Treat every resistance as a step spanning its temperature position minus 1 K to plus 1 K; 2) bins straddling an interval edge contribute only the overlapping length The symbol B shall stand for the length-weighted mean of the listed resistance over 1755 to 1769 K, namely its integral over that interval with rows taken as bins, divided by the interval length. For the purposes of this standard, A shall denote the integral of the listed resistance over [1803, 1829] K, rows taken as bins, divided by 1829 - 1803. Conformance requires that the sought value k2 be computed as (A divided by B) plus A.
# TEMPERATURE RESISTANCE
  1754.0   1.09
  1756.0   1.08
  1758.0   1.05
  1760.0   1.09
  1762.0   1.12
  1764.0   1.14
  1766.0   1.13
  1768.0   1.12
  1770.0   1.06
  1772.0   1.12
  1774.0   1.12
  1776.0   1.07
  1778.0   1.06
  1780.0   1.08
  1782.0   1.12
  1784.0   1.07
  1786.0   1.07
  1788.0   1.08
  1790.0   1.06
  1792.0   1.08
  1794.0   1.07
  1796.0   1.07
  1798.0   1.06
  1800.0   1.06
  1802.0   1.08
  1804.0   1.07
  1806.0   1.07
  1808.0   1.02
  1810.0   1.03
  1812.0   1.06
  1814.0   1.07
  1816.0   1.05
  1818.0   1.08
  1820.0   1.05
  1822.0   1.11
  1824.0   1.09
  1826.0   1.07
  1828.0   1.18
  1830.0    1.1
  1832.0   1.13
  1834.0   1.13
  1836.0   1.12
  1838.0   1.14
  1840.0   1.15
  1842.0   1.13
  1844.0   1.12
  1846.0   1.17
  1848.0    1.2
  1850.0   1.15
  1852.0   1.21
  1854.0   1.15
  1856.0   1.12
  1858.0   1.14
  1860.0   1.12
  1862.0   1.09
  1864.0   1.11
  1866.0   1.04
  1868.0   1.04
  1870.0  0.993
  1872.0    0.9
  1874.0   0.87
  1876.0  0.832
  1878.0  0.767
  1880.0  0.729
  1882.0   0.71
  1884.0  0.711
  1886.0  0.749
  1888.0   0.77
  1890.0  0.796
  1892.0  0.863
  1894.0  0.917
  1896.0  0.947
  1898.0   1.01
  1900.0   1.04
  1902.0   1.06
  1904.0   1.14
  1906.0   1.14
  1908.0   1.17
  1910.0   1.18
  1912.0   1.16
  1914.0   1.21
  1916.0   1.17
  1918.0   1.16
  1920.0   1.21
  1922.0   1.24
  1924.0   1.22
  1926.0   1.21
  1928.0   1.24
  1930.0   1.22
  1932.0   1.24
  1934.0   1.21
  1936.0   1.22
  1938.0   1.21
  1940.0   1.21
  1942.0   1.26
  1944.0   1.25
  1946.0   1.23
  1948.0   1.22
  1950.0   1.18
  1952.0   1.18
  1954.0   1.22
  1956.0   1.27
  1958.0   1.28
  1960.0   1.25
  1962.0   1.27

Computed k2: 2.04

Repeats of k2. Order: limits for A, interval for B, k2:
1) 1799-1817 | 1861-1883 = 2.21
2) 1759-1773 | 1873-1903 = 2.42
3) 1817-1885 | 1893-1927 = 1.98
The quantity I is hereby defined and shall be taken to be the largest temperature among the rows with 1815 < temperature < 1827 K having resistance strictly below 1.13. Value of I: 1826.0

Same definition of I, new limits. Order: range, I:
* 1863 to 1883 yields 1882.0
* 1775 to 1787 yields 1786.0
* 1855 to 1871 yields 1870.0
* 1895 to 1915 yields 1902.0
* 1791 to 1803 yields 1802.0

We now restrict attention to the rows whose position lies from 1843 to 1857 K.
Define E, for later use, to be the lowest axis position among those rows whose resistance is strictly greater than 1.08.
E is 1844.0 K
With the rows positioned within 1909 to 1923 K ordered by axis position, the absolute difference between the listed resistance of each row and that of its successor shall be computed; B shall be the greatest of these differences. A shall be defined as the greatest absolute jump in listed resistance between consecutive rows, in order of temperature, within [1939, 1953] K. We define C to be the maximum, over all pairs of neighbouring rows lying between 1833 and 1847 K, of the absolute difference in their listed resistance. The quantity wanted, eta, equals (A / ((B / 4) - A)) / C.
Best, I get -27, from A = 0.050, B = 0.050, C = 0.05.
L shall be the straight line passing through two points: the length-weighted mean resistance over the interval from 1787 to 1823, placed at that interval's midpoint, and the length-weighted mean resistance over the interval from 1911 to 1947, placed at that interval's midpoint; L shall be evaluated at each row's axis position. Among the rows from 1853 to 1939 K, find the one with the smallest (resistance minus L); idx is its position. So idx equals 1884.0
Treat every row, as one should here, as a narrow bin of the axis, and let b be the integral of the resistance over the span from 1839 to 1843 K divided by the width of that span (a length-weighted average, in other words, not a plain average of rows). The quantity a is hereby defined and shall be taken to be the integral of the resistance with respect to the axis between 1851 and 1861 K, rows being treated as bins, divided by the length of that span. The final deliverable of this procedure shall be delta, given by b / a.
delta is 0.99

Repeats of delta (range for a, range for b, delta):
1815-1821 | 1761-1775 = 1.05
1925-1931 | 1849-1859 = 0.94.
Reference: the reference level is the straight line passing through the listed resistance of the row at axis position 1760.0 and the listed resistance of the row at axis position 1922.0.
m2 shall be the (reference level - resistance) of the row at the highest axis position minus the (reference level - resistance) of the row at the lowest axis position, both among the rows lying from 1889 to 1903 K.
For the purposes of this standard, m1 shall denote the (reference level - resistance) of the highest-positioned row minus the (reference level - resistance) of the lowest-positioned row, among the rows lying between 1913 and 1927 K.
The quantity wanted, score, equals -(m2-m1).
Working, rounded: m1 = 0.01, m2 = -0.25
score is 0.264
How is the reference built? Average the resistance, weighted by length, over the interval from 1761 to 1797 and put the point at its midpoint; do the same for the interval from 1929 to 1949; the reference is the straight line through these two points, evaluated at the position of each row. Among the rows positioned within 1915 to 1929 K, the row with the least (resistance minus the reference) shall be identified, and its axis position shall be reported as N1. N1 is 1918.0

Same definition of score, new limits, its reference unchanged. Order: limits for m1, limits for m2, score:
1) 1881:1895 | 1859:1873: -0.427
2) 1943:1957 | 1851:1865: -0.120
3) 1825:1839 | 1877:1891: -0.041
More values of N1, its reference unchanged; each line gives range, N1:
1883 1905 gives 1884.0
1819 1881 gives 1880.0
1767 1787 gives 1778.0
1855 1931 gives 1884.0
